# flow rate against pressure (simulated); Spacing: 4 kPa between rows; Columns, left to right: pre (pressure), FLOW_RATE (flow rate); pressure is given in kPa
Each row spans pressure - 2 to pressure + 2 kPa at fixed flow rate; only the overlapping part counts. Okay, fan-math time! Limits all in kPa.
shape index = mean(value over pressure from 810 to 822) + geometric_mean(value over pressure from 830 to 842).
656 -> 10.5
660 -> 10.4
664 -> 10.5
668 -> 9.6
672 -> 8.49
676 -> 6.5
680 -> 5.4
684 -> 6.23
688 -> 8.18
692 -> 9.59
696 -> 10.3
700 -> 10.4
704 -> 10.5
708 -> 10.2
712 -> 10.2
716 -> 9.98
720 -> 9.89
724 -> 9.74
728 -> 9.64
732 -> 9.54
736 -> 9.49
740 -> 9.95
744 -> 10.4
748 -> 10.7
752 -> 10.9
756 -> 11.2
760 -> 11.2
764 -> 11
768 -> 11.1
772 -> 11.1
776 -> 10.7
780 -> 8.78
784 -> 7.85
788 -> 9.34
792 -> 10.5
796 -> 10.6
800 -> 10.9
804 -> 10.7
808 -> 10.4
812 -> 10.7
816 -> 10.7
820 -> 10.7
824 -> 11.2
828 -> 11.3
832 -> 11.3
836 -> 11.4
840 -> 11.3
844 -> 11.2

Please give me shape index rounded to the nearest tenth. 22.0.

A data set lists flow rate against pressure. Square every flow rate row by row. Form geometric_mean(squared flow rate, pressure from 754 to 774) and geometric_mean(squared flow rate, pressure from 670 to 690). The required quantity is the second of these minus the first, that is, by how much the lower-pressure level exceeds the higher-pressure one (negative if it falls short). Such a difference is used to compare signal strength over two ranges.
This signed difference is -77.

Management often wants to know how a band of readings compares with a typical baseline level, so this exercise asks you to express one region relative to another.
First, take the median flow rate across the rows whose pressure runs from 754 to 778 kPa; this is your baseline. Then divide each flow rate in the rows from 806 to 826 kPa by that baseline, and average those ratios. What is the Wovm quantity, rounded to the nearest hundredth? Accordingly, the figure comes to 0.97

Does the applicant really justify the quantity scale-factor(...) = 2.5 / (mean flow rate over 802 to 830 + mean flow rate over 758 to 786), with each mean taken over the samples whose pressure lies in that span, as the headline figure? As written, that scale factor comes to 0.119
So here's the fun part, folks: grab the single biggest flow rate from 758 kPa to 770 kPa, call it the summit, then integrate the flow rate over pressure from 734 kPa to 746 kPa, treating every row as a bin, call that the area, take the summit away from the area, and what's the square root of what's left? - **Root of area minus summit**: 10.4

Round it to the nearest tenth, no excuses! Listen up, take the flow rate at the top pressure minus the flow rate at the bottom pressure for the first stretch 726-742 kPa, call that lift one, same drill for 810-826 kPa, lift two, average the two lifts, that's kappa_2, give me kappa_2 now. 0.4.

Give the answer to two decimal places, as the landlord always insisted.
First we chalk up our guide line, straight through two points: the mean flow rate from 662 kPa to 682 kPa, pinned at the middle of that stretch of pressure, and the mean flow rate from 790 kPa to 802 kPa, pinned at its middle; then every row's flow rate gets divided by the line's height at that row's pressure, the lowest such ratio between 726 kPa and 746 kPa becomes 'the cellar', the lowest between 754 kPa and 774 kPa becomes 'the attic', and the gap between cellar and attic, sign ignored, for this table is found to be 0.08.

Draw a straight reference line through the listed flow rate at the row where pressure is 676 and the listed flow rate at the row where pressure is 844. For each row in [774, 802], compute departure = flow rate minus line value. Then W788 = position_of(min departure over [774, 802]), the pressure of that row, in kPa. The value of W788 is 784 kPa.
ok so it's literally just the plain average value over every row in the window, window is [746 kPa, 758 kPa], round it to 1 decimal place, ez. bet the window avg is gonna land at 10.9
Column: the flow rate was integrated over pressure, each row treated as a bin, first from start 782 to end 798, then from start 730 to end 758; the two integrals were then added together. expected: 442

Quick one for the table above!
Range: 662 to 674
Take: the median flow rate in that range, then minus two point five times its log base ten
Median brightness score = -2.46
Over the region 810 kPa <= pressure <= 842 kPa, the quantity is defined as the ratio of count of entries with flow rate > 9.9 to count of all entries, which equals 1.00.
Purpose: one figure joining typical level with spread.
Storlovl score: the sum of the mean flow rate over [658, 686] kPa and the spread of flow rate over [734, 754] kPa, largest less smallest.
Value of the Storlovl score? 9.6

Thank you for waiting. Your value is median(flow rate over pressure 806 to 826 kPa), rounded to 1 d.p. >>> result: 10.7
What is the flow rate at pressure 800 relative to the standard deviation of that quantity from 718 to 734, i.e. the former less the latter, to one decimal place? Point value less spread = 10.8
